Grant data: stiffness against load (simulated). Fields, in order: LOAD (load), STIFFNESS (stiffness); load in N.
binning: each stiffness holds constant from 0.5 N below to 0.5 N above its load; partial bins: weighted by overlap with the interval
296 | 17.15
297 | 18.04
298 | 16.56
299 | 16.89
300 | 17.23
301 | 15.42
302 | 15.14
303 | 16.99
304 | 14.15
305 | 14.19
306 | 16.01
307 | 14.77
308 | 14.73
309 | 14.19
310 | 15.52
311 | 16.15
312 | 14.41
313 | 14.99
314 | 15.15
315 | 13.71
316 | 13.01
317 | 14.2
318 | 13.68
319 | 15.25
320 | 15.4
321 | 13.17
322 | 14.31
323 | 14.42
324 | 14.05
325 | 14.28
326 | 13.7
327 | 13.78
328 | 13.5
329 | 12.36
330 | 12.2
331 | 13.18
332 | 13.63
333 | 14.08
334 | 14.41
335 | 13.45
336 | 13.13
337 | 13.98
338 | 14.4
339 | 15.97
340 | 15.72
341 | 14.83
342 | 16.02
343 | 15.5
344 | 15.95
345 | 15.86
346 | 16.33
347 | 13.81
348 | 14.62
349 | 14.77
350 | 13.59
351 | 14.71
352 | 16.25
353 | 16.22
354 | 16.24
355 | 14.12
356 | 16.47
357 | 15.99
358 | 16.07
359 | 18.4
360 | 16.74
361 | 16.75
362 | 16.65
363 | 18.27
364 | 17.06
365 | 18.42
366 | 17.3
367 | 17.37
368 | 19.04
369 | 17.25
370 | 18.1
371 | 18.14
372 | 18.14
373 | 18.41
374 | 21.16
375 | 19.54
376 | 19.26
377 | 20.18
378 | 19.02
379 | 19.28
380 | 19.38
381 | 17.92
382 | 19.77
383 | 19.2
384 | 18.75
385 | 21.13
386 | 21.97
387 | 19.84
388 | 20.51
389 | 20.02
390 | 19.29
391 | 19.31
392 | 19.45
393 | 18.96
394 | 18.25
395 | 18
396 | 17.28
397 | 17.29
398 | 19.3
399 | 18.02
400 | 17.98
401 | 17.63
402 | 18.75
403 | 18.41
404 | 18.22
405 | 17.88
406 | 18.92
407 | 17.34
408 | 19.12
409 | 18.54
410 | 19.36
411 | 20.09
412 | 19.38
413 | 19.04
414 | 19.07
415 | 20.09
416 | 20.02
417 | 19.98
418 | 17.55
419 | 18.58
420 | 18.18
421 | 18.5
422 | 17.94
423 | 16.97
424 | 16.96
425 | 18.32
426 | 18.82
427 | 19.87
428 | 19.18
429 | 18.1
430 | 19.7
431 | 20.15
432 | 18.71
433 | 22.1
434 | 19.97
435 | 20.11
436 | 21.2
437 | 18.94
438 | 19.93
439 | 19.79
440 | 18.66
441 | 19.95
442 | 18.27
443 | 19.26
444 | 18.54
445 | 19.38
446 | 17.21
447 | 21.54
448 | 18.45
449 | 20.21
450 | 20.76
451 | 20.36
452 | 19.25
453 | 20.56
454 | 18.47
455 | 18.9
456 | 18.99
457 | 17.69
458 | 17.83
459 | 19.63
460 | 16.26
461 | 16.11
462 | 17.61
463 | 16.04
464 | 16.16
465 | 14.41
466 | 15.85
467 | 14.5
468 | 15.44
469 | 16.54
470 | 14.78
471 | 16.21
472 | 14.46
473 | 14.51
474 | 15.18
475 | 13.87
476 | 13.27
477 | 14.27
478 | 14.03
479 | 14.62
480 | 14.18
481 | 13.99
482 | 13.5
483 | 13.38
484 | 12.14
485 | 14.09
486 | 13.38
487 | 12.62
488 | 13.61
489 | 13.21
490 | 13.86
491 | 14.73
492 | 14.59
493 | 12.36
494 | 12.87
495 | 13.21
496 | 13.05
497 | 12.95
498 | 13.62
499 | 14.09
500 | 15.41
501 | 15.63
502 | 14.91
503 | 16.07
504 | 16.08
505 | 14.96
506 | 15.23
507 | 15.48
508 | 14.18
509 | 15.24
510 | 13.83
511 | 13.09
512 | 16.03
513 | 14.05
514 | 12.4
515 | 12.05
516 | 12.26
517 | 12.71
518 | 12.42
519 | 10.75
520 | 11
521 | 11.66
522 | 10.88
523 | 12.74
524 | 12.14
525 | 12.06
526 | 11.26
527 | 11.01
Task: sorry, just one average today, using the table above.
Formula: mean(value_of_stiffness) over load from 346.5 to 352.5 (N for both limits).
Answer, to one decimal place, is 14.6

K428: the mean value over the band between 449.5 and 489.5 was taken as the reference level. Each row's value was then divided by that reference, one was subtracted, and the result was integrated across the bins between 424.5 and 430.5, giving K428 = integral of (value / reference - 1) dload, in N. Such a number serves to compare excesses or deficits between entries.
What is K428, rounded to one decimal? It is 1.2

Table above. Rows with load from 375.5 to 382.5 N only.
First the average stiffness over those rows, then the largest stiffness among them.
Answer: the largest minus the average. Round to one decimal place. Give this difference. 0.9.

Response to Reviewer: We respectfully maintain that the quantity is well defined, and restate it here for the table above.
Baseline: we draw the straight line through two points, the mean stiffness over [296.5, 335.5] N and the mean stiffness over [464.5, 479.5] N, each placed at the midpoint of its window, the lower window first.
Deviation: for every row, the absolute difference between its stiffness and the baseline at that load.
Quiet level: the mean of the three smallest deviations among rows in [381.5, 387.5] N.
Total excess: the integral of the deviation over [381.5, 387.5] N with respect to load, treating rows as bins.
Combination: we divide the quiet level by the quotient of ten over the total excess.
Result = 15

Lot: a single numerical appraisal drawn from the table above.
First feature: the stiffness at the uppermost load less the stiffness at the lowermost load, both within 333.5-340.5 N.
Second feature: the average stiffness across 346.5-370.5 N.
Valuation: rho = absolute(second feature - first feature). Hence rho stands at 15.1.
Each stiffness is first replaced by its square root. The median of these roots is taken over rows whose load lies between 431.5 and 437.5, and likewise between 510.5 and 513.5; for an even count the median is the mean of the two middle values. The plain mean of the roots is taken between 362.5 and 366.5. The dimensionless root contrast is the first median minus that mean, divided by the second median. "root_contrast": 0.07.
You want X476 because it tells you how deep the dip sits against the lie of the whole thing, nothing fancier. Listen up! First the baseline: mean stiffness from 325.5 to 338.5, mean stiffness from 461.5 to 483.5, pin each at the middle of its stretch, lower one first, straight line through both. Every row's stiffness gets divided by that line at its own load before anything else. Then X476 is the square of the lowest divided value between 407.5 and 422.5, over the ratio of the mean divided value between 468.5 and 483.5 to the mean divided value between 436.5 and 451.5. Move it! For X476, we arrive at 2.1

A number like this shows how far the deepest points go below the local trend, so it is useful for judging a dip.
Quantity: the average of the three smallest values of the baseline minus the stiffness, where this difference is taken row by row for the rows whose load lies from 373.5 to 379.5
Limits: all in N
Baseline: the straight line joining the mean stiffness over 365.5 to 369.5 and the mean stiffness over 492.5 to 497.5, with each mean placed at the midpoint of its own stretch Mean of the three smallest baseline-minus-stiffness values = -2.9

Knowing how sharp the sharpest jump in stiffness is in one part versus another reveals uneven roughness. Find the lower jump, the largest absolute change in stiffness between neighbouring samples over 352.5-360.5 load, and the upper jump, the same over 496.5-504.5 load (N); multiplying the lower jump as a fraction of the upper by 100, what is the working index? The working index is 178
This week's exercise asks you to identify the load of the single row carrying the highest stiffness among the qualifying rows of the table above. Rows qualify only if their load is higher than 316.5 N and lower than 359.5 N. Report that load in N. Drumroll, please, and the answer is 359 N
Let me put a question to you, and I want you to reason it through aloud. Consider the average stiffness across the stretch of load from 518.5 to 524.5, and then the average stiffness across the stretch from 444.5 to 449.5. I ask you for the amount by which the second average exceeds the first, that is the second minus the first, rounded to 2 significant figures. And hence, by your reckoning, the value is 7.8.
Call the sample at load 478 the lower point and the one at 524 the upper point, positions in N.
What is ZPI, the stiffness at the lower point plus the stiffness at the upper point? 26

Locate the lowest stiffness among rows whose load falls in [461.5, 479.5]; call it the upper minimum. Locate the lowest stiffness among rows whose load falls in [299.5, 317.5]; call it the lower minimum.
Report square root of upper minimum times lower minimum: 13.1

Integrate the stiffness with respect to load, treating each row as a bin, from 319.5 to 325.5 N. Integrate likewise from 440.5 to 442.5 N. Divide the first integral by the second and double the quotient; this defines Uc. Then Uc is 4.5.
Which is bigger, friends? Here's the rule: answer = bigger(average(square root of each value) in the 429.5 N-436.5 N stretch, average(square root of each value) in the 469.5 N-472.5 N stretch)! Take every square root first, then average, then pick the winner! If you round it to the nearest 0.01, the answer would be 4.50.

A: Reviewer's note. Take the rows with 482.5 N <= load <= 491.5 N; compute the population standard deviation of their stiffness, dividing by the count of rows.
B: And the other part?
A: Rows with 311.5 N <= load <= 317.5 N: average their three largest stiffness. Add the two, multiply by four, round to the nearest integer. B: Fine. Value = 62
